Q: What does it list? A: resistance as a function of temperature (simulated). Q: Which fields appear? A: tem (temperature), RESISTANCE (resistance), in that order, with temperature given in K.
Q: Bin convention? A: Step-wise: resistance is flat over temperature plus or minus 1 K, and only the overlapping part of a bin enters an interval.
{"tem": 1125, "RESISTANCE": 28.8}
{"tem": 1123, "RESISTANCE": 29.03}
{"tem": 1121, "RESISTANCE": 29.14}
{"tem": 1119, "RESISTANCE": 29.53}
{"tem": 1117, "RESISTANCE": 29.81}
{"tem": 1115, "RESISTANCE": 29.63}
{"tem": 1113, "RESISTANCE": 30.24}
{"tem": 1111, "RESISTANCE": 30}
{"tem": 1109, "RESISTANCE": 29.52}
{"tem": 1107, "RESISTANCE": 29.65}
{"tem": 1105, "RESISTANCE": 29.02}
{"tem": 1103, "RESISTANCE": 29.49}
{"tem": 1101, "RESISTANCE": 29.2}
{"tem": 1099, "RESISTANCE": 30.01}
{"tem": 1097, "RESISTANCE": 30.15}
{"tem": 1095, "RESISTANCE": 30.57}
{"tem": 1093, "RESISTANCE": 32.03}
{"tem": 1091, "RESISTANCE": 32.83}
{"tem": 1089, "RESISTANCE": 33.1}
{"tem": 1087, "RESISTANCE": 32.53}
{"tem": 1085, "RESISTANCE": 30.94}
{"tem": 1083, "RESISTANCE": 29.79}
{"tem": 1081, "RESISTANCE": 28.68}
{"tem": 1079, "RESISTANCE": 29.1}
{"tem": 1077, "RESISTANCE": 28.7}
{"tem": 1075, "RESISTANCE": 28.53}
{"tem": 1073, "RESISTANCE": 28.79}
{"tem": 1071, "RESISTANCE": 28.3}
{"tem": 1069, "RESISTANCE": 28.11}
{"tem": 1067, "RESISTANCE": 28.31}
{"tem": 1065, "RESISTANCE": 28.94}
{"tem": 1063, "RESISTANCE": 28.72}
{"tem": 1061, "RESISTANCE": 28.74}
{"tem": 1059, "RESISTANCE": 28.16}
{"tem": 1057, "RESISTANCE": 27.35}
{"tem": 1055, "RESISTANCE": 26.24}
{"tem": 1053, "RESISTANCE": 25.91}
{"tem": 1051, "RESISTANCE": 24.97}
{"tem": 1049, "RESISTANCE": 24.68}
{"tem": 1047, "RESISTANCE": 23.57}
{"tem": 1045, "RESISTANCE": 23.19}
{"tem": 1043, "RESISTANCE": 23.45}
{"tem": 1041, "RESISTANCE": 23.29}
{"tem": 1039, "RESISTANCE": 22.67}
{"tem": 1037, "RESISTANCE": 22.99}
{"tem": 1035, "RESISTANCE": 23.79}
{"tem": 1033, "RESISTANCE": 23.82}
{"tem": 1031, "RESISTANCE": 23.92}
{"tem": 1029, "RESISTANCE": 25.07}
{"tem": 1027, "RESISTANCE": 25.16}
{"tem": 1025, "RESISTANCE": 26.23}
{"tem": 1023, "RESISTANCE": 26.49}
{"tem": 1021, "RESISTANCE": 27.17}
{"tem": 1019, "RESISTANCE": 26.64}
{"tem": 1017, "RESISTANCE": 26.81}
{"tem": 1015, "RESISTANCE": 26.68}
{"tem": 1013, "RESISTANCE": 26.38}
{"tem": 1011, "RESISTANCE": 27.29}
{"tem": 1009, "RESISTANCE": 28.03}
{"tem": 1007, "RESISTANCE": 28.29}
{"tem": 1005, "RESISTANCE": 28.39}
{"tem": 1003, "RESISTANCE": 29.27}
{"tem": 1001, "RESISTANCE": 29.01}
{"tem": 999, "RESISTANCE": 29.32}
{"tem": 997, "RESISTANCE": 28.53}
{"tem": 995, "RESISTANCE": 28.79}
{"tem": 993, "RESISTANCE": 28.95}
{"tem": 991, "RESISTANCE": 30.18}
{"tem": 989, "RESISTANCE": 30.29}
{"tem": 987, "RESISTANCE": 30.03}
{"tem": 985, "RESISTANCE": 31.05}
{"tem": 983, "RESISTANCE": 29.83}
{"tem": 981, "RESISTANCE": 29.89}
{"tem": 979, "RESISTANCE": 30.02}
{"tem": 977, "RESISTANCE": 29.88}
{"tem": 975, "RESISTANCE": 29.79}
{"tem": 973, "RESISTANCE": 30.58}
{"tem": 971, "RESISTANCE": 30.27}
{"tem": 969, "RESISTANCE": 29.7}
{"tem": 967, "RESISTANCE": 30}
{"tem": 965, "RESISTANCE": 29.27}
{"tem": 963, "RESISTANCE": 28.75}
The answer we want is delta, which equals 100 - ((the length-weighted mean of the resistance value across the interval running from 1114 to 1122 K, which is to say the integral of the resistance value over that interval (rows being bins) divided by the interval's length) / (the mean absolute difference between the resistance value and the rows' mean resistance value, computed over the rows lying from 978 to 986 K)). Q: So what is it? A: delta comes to 31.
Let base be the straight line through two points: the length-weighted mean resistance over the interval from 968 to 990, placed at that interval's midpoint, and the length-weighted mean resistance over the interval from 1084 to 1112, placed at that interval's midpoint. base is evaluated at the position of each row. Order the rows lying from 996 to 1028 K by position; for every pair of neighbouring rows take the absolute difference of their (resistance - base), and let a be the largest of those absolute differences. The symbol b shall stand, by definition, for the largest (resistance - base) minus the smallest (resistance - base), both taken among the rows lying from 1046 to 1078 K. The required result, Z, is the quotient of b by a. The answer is 4.9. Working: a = 1.08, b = 5.29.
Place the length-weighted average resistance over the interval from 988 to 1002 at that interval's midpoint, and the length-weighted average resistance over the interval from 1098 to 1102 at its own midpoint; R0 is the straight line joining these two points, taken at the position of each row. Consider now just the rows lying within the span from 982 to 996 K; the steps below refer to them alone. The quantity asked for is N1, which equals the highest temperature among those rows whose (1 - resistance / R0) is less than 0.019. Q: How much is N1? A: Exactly 995 K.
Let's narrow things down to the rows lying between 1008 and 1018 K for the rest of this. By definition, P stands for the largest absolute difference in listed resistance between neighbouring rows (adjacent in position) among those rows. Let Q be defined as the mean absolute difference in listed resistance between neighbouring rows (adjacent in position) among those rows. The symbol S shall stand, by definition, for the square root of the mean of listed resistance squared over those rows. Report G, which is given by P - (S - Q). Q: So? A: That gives -25.6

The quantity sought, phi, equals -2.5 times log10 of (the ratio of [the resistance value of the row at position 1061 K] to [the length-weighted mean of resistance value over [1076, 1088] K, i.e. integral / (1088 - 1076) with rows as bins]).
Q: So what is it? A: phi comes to 0.05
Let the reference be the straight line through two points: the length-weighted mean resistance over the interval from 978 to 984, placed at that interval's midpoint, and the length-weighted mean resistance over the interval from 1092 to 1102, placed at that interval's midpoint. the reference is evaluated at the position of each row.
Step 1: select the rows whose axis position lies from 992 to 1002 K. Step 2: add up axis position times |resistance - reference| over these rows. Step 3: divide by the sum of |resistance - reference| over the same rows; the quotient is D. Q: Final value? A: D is 996.8 K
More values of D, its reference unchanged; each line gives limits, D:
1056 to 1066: 1060.2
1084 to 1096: 1089.6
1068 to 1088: 1077.0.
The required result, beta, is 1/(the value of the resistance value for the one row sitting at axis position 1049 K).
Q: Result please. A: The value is 0.0405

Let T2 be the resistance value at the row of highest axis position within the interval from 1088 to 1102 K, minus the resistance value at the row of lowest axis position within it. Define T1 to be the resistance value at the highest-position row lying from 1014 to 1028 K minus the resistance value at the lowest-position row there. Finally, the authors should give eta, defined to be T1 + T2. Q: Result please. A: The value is -5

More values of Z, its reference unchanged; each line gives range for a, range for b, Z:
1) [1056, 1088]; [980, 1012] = 2.5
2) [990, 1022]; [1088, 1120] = 3.4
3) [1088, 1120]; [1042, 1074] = 3.9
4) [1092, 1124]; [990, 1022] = 2.7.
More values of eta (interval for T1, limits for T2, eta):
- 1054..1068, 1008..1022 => 1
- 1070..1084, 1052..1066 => 5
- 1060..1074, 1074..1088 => 4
